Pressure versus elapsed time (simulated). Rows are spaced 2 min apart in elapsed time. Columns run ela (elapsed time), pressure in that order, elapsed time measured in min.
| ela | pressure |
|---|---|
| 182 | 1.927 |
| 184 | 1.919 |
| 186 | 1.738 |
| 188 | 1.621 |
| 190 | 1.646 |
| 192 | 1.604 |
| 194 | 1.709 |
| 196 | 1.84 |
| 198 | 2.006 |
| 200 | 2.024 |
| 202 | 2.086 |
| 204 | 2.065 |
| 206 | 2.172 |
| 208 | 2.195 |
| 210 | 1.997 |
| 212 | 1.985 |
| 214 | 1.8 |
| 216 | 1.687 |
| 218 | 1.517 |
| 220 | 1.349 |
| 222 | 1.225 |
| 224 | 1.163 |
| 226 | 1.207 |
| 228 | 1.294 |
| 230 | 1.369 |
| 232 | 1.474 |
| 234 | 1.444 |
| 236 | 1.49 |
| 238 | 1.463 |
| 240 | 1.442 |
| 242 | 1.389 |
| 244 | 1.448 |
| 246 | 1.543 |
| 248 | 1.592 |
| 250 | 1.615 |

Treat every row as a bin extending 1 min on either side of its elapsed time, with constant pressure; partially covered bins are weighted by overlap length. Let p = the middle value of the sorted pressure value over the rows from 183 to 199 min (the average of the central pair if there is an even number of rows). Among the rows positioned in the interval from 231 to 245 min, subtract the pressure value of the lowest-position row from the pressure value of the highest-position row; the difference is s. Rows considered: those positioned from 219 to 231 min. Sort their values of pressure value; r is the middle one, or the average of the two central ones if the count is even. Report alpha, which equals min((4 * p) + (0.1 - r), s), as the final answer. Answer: 0.0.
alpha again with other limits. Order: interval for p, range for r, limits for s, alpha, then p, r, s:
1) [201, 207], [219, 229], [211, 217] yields -0.3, 2.09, 1.2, -0.3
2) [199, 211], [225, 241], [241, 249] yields 0.2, 2.08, 1.4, 0.2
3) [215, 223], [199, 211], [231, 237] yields 0.0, 1.43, 2.1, 0.0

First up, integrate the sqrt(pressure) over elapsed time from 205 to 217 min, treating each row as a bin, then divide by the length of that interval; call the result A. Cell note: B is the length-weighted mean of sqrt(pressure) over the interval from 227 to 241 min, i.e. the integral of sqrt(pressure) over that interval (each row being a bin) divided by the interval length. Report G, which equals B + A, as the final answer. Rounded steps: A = 1.40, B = 1.193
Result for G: 2.60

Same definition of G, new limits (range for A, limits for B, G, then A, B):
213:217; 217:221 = 2.52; 1.32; 1.197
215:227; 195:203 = 2.57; 1.16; 1.410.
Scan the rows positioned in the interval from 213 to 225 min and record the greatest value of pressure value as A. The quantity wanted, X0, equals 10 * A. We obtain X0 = 18.0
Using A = 1.8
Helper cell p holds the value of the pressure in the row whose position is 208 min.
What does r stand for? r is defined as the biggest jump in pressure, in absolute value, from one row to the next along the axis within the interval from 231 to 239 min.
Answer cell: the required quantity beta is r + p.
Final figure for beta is 2.24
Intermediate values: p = 2.195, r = 0.046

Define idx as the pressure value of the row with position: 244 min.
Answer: 1.448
